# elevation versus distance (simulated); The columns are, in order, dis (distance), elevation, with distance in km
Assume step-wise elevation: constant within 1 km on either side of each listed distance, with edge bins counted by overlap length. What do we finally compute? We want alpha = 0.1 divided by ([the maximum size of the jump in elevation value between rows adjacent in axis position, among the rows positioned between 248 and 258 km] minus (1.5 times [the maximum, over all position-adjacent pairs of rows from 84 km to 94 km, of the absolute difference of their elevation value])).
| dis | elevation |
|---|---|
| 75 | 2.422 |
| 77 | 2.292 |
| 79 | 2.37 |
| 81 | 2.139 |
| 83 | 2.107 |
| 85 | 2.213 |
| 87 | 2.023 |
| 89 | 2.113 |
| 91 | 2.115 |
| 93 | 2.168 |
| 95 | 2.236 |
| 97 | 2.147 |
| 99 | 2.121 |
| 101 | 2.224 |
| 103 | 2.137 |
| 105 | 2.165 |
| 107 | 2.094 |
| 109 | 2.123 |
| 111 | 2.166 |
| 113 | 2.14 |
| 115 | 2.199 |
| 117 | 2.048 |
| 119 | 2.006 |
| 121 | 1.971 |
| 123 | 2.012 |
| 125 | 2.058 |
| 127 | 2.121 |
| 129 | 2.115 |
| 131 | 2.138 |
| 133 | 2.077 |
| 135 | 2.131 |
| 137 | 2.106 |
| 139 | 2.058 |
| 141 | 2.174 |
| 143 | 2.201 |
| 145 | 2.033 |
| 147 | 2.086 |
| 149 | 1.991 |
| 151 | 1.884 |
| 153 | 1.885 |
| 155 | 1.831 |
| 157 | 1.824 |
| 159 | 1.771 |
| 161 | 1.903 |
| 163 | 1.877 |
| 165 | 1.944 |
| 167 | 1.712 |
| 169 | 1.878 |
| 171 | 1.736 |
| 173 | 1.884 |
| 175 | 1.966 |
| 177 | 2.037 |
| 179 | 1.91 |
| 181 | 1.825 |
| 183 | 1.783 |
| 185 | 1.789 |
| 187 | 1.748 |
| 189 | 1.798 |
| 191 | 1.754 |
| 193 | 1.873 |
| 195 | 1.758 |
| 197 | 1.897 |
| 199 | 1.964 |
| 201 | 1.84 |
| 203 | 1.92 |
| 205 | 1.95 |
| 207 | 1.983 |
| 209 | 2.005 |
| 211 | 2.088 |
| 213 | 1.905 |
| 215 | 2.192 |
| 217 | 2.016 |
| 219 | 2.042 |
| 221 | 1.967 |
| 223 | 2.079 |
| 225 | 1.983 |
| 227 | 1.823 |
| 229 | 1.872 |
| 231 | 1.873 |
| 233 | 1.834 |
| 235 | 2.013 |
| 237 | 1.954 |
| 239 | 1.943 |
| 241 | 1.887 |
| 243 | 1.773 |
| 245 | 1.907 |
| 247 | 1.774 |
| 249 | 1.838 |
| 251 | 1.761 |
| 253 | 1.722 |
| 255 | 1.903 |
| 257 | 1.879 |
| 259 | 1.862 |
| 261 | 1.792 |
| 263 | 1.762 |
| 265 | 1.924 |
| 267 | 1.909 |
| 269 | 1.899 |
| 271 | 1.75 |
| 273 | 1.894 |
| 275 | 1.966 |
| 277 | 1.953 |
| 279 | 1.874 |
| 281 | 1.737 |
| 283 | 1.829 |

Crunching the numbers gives -0.96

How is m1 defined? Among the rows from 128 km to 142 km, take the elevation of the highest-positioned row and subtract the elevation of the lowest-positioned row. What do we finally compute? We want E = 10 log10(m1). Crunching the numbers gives -12.3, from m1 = 0.06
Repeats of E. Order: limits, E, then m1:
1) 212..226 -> -11.1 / 0.08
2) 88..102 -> -9.5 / 0.11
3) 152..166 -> -12.3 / 0.06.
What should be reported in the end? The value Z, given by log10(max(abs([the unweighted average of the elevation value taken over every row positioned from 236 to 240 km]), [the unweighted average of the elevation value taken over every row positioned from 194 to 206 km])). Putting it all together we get 0.290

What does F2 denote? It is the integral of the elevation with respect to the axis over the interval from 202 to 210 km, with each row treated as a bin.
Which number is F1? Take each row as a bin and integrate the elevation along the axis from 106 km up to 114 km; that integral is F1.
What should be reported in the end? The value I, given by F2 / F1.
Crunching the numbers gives 0.92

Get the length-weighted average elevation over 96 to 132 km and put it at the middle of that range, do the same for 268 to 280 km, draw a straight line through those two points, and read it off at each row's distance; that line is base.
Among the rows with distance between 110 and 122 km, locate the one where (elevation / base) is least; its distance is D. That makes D 121 km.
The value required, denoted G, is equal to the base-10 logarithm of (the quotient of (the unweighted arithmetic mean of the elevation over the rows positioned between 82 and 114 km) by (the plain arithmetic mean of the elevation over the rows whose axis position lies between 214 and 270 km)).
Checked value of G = 0.052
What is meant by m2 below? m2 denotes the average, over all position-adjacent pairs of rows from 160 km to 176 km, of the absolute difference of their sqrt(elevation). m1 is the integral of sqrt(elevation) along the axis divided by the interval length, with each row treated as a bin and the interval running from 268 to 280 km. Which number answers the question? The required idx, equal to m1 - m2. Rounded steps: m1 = 1.37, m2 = 0.046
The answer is 1.33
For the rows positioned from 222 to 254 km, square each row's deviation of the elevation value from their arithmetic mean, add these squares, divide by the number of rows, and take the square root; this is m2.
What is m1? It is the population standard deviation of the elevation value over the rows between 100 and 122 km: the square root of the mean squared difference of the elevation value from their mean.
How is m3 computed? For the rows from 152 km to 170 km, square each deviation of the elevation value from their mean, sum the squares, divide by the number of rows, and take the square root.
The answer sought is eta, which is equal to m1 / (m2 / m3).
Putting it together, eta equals 0.05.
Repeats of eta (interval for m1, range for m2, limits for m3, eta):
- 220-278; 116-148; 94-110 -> 0.07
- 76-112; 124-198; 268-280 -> 0.04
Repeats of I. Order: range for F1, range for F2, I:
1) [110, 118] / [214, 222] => 0.96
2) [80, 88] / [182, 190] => 0.84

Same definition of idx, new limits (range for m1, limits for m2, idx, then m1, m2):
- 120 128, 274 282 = 1.40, 1.43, 0.028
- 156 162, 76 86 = 1.32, 1.35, 0.037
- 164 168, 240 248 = 1.30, 1.35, 0.047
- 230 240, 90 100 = 1.37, 1.39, 0.020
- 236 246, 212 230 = 1.33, 1.38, 0.043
